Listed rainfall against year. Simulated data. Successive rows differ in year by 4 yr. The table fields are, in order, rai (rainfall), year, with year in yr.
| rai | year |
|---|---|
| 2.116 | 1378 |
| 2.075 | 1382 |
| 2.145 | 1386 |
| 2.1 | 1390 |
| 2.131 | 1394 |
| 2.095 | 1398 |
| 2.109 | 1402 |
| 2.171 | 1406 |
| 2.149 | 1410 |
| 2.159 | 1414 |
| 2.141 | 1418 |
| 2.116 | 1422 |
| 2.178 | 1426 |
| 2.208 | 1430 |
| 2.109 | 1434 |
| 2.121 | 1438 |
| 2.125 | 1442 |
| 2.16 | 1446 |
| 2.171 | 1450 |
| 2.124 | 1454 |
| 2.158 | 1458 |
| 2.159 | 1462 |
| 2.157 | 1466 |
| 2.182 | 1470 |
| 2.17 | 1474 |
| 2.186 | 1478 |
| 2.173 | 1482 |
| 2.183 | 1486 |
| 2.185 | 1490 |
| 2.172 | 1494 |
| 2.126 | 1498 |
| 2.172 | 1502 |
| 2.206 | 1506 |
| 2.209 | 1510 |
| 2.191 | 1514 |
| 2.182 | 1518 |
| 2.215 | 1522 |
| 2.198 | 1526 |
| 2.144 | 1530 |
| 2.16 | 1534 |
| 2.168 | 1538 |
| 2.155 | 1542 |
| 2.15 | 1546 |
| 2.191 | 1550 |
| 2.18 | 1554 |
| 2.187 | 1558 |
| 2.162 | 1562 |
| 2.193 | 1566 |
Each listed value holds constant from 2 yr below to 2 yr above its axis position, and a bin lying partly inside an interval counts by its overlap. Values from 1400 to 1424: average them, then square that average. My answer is 4.58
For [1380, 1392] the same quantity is 4.44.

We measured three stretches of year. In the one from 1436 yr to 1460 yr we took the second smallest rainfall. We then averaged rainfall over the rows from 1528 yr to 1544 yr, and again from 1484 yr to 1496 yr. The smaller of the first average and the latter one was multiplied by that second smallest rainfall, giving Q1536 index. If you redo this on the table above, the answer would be 4.58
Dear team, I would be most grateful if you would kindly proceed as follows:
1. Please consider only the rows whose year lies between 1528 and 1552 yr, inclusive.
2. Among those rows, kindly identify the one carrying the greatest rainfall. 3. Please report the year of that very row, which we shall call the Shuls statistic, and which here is 1550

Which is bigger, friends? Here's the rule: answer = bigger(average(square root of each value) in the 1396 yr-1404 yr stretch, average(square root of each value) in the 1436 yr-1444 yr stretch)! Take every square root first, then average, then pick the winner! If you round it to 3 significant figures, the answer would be 1.46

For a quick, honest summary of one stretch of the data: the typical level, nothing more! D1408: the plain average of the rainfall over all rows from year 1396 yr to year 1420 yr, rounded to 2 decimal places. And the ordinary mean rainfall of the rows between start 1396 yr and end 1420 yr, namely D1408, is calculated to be 2.14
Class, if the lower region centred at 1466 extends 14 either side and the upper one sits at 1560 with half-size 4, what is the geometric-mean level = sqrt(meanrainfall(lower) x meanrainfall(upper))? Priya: 2.17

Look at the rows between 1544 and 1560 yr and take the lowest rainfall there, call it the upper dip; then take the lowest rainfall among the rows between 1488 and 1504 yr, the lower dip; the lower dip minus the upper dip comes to -0.02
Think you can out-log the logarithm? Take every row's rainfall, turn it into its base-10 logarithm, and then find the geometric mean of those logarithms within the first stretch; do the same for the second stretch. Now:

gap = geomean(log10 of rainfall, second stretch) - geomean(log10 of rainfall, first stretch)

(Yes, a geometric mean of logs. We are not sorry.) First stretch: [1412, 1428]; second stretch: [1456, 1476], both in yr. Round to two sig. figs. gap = 0.0034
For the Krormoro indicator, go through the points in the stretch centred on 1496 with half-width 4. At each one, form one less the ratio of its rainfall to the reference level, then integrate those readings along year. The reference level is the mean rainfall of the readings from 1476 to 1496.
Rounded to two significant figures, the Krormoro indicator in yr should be 0.11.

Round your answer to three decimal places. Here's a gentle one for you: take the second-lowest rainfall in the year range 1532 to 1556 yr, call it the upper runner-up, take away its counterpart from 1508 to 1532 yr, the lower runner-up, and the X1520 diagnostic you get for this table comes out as -0.027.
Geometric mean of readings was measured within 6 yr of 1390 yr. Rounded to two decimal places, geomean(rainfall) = 2.13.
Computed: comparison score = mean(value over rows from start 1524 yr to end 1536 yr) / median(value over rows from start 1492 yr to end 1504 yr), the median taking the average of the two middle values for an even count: 1.00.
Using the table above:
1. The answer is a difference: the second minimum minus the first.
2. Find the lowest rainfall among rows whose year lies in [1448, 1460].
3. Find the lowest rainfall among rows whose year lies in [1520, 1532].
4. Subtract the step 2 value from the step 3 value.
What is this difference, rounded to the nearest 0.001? 0.020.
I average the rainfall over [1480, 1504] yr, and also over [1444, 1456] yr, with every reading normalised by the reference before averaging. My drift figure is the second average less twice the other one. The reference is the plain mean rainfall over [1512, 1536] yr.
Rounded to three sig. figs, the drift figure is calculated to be -1.00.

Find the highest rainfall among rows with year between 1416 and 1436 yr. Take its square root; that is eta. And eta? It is 1.49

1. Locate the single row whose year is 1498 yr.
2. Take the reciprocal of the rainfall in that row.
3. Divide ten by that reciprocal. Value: 21.3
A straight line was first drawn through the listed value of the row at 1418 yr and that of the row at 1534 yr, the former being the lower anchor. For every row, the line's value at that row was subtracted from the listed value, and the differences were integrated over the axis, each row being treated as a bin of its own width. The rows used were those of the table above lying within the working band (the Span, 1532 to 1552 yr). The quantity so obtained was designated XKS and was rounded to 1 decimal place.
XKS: 0.1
